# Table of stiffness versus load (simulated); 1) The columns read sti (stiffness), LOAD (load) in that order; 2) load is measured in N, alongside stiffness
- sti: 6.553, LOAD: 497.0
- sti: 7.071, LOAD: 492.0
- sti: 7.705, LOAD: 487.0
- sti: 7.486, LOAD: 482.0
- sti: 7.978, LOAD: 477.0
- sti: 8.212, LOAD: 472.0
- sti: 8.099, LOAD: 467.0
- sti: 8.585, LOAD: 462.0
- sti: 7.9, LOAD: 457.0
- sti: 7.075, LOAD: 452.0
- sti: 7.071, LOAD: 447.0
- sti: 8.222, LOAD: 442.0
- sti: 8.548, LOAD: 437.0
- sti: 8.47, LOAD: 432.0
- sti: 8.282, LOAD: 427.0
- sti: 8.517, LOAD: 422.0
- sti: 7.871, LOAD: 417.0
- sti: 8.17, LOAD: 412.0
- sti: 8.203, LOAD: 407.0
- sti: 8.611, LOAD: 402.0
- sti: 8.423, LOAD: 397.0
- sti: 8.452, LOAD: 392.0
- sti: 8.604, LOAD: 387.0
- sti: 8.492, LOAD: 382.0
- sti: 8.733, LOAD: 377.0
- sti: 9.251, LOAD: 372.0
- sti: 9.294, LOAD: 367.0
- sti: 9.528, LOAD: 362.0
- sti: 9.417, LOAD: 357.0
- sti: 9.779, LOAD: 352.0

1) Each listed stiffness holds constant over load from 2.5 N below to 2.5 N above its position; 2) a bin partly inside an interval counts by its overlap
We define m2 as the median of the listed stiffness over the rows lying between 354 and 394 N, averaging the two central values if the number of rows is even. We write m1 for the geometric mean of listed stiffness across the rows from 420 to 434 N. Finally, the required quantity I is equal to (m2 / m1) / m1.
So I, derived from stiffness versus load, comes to 0.127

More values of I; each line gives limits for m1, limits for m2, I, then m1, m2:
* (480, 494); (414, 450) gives 0.151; 7.4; 8.28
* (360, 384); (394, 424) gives 0.101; 9.1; 8.31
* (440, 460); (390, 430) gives 0.147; 7.6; 8.35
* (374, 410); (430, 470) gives 0.113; 8.5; 8.16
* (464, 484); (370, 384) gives 0.139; 7.9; 8.73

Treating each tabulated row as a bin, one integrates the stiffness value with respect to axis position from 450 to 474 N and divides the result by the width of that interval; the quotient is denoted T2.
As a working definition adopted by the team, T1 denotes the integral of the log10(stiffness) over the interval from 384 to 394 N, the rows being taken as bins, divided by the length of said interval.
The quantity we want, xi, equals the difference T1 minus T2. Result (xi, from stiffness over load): -7.06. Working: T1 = 0.931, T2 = 8.0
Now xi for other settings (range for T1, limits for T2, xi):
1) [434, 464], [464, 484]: -7.08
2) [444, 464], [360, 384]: -8.18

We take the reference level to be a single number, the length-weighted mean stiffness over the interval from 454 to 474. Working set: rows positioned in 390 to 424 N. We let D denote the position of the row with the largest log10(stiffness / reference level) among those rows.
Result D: 402.0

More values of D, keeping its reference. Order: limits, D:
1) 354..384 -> 362.0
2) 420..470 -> 462.0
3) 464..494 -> 472.0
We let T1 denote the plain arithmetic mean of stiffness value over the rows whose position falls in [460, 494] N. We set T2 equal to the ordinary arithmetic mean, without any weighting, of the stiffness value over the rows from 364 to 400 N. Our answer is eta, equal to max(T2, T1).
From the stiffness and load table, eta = 8.75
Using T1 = 7.9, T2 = 8.75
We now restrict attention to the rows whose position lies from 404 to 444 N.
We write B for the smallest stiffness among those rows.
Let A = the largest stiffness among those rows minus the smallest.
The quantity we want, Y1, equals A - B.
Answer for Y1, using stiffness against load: -7.2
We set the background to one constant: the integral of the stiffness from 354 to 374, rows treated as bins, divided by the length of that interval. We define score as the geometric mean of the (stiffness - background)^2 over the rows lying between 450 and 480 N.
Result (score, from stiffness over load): 1.8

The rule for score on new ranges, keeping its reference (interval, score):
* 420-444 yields 0.9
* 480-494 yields 3.8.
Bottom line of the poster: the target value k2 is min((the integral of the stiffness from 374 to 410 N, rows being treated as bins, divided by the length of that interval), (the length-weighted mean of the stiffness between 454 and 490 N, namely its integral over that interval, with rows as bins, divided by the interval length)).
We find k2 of 7.97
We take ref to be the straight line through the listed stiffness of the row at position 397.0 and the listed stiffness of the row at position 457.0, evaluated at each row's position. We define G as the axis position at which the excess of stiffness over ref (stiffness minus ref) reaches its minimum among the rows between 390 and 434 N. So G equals 417.0 N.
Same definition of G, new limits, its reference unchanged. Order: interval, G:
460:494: 492.0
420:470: 447.0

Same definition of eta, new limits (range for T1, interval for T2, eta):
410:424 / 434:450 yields 8.19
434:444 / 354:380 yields 9.24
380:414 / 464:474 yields 8.42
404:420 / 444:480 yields 8.08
